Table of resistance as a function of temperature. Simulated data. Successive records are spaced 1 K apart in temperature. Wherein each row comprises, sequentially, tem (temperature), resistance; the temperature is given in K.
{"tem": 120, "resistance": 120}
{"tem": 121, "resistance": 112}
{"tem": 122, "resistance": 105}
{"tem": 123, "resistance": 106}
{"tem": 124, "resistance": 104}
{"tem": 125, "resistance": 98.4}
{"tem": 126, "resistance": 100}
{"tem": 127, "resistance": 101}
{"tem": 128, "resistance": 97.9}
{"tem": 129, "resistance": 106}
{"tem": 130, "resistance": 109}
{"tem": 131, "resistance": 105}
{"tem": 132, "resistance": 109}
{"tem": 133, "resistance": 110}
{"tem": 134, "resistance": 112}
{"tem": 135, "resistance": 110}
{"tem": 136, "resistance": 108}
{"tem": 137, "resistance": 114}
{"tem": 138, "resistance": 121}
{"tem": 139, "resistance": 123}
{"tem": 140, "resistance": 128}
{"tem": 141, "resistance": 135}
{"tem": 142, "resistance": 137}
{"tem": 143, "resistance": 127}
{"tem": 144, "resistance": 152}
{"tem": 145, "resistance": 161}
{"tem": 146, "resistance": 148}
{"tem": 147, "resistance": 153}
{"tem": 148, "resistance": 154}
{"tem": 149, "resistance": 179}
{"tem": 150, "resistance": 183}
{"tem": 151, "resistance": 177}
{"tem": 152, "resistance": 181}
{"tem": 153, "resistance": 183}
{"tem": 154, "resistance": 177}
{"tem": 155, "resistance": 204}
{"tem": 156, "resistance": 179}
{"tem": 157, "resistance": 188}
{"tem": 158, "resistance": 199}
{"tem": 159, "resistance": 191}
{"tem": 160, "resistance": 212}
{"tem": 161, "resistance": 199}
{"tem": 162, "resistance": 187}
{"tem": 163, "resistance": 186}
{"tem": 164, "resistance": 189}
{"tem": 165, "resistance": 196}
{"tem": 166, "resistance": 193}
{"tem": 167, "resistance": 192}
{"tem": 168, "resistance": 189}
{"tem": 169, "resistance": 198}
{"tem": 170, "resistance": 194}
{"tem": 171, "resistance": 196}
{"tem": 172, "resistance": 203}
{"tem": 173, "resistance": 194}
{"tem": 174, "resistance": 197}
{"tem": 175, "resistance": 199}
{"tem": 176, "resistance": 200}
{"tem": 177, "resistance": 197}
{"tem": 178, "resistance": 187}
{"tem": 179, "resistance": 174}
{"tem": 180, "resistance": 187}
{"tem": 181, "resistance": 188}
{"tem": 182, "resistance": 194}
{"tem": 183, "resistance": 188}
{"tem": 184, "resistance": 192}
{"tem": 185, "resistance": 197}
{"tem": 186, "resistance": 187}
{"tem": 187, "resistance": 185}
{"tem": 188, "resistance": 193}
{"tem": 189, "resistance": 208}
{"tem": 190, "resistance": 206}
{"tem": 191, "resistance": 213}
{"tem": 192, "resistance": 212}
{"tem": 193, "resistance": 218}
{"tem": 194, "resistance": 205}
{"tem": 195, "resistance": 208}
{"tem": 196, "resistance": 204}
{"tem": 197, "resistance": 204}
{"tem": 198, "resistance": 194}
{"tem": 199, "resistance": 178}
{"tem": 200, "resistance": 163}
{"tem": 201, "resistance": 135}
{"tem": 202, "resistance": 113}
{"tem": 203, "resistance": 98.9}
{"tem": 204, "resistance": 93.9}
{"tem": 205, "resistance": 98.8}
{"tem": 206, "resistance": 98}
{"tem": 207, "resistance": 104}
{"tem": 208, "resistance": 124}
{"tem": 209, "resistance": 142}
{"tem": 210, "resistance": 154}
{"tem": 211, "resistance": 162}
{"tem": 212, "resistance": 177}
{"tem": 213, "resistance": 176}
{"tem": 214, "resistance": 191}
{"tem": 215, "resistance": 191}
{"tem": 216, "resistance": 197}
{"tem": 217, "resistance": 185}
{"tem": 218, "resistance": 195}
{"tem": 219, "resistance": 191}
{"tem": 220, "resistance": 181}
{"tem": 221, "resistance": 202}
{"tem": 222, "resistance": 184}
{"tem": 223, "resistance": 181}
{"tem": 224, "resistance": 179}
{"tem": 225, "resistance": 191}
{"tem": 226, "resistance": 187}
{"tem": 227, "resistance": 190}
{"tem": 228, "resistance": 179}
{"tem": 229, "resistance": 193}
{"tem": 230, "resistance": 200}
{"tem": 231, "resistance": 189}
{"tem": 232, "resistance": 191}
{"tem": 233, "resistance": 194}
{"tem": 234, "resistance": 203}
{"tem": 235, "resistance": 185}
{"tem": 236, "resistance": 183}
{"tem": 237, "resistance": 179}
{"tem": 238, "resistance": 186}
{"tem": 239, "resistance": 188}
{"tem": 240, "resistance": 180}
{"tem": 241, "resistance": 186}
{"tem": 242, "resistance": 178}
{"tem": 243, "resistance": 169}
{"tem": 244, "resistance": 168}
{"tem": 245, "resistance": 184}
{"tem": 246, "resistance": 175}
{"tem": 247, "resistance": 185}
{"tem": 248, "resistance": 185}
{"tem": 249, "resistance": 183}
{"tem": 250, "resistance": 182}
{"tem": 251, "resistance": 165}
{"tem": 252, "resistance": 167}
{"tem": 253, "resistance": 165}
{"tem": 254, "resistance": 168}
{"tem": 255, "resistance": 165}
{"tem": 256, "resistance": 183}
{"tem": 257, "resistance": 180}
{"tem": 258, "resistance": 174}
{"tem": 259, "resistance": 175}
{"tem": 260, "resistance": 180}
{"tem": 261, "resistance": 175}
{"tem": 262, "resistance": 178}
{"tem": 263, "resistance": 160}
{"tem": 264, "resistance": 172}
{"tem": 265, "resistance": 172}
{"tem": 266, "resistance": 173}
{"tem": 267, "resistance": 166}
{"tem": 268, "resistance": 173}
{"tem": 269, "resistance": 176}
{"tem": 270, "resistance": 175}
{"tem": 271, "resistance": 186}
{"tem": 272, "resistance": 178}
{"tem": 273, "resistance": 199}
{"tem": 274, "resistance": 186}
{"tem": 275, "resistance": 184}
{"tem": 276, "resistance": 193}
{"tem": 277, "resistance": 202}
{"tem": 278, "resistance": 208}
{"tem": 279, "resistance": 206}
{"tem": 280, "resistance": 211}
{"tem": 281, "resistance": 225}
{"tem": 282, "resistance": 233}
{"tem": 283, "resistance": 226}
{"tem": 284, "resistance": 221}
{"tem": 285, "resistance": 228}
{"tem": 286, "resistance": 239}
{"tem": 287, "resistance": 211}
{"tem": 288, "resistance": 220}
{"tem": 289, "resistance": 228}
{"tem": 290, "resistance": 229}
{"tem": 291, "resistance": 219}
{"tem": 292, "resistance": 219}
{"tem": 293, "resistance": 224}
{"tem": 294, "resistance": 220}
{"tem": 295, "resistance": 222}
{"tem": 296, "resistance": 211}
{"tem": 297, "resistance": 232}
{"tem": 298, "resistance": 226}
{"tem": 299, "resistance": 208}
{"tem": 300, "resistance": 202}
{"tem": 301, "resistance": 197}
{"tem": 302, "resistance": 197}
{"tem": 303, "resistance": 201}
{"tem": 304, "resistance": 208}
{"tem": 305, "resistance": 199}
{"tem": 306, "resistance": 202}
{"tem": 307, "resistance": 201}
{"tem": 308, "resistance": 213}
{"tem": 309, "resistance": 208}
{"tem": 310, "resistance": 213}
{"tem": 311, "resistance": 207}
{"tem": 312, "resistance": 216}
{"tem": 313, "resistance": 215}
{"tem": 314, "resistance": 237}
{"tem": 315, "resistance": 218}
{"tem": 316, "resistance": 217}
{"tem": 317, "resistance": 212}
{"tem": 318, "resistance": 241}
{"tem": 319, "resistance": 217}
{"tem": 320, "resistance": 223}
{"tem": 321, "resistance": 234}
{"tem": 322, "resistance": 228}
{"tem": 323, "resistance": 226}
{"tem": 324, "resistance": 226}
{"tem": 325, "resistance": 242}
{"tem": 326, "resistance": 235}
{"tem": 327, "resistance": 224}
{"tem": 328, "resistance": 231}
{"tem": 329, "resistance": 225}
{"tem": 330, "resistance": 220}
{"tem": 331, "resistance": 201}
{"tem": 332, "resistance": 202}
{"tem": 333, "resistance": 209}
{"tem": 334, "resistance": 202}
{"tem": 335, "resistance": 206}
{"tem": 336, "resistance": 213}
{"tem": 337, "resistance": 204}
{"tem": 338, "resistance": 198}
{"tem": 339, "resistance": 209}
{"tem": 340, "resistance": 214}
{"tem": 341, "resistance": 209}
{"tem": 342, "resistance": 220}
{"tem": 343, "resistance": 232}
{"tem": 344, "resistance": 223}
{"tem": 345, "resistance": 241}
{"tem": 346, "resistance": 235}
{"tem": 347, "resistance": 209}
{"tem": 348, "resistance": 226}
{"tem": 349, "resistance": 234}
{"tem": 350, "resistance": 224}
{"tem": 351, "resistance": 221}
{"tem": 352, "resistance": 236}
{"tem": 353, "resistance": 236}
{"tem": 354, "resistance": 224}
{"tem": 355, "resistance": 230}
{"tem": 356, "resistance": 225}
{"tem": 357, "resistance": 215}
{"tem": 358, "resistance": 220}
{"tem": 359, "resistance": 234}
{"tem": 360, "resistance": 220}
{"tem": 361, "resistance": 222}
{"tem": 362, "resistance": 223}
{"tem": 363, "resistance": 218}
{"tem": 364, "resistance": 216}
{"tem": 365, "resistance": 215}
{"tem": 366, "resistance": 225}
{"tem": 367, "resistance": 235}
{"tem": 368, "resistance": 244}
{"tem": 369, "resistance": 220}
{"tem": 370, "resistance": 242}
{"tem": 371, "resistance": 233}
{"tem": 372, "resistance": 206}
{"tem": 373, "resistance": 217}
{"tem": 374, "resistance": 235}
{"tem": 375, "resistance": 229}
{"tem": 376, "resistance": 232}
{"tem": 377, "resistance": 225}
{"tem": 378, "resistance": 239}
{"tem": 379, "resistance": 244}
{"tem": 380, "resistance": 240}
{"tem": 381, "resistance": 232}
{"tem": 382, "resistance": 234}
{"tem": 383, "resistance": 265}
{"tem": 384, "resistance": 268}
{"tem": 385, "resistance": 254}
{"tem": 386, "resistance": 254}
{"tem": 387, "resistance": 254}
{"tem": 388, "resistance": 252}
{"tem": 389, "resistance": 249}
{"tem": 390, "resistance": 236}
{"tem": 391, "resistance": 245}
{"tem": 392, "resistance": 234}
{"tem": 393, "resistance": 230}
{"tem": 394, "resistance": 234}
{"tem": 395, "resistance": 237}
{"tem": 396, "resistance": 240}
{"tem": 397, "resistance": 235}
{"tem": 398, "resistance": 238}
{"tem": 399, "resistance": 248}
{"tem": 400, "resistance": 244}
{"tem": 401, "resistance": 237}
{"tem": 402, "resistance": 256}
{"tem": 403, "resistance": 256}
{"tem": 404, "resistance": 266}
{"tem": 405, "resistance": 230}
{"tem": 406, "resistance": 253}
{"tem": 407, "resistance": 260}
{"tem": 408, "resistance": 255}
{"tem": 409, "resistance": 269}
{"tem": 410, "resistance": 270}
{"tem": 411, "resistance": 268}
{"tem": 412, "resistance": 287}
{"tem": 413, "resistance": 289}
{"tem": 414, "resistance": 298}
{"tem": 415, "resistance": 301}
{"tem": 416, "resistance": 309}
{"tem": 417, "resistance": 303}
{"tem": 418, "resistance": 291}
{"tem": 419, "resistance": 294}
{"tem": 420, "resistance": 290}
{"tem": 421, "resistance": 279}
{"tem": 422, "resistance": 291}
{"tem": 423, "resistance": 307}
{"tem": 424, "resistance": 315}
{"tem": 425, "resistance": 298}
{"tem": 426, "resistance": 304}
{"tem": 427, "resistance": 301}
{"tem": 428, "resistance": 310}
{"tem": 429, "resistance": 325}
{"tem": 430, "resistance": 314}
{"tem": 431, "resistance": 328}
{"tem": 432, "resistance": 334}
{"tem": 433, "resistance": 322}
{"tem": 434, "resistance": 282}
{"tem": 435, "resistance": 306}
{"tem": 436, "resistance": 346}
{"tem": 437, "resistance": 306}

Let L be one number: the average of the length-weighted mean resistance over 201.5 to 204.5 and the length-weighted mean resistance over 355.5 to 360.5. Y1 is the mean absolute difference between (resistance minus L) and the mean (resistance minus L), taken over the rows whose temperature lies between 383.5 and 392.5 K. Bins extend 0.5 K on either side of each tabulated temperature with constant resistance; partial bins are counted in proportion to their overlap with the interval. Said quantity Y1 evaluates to 7.6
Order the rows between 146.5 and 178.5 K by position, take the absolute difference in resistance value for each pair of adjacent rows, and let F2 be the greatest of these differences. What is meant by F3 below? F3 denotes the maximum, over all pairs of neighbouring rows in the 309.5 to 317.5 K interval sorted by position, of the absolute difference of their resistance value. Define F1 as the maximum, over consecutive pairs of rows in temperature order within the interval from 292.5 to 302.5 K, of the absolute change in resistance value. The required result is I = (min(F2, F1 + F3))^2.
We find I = 729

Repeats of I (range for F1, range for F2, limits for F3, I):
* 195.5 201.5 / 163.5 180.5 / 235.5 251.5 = 169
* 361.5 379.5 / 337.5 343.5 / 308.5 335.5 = 144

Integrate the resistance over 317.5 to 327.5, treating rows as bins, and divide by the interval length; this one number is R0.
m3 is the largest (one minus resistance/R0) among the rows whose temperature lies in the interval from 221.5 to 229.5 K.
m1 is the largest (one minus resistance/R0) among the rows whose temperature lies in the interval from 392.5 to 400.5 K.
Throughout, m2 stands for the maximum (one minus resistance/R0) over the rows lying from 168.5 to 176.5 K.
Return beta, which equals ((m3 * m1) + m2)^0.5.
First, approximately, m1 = 0.00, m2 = 0.16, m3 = 0.2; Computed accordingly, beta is 0.39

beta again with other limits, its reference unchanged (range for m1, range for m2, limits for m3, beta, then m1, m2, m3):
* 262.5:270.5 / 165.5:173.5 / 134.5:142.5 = 0.58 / 0.30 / 0.18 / 0.5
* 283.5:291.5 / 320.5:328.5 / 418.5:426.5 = 0.08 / 0.08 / 0.02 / -0.2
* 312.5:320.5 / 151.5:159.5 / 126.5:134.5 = 0.52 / 0.08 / 0.23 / 0.6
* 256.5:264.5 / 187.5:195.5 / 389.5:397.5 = 0.40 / 0.30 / 0.16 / 0.0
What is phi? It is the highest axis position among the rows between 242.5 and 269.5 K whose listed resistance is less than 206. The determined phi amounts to 269 K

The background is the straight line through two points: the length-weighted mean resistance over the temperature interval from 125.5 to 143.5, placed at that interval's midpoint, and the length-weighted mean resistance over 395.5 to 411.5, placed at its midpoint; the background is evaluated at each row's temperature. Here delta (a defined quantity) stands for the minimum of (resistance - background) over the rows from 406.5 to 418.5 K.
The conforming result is 1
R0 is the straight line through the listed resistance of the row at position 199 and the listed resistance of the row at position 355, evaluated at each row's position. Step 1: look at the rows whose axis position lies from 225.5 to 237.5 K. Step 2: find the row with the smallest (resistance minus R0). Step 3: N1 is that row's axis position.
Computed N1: 237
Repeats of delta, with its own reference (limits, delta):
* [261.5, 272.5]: -20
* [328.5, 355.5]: -20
